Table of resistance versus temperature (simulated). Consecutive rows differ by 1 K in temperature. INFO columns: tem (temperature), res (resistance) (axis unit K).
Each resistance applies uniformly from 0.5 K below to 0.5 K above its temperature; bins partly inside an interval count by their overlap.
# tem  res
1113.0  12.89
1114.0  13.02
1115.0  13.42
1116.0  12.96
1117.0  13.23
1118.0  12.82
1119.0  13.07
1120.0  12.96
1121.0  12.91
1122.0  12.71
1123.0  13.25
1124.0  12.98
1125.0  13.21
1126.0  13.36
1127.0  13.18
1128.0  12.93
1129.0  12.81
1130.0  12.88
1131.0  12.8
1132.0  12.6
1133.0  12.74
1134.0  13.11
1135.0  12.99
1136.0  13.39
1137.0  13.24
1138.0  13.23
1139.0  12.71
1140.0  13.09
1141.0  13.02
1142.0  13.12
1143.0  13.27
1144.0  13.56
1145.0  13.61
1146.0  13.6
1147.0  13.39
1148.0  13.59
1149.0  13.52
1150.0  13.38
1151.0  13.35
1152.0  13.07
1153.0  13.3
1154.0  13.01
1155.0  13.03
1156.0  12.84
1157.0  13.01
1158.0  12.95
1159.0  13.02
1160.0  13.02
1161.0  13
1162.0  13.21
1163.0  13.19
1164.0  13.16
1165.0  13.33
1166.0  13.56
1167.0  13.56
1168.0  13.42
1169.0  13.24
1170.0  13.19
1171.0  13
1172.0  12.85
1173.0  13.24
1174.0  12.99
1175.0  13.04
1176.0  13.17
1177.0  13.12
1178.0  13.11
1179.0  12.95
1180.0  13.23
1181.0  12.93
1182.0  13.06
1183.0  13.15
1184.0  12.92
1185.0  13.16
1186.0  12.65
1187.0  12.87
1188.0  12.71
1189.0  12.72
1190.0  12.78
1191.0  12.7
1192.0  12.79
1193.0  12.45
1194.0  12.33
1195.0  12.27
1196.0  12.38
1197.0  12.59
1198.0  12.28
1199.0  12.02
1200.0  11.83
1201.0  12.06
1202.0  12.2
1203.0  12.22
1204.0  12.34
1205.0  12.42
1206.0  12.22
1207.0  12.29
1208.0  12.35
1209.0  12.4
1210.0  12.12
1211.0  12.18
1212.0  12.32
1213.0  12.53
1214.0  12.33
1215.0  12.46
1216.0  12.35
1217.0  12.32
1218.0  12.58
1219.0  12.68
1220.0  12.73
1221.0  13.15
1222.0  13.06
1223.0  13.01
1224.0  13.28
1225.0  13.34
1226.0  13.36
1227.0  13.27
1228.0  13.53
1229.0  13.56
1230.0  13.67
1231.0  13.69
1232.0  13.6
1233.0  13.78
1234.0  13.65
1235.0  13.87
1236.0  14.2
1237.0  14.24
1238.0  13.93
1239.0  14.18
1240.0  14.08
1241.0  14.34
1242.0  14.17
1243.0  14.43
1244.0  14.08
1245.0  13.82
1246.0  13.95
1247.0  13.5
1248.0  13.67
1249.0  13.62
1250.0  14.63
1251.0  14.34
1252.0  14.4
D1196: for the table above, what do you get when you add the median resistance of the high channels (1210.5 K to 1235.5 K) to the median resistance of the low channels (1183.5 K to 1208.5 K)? 25.5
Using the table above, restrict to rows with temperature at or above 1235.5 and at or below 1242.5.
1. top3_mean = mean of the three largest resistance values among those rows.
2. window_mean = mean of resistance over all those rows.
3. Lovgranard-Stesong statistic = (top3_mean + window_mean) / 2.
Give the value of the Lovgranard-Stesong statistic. 14.2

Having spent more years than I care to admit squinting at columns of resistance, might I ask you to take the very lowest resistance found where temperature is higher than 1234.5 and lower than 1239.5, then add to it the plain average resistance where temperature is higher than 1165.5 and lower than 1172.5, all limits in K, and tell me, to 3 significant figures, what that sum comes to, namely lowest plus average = 27.1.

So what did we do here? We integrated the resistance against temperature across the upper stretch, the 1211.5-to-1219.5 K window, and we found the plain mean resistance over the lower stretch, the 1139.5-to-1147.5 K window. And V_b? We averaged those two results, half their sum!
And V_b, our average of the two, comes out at 56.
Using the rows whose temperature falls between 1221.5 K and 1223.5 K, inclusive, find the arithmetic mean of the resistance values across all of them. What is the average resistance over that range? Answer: 13.0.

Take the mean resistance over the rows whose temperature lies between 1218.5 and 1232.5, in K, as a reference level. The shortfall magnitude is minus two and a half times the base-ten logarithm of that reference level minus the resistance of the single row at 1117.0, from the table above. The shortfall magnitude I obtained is 3.24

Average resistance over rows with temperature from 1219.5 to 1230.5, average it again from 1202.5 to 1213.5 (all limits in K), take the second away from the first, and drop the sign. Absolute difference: 1.0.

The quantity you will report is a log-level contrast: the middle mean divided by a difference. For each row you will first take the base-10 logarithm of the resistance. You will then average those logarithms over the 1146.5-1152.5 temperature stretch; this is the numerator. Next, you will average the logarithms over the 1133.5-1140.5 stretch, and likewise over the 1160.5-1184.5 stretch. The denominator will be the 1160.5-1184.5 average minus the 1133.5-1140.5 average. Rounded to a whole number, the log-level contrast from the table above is 800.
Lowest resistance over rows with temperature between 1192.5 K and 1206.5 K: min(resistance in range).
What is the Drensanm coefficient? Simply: 11.83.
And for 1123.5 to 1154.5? 12.6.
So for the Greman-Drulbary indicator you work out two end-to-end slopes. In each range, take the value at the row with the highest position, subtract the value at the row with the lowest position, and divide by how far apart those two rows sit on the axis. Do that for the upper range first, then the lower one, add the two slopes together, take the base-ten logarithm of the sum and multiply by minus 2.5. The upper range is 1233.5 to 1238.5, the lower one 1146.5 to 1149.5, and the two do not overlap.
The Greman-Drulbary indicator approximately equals 2.2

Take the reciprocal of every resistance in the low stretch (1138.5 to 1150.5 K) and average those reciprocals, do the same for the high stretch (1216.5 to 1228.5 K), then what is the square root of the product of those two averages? 0.0760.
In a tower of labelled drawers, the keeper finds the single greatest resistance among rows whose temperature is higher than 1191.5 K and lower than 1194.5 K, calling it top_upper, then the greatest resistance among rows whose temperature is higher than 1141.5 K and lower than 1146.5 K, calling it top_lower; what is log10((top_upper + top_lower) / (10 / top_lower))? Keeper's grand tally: 1.56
